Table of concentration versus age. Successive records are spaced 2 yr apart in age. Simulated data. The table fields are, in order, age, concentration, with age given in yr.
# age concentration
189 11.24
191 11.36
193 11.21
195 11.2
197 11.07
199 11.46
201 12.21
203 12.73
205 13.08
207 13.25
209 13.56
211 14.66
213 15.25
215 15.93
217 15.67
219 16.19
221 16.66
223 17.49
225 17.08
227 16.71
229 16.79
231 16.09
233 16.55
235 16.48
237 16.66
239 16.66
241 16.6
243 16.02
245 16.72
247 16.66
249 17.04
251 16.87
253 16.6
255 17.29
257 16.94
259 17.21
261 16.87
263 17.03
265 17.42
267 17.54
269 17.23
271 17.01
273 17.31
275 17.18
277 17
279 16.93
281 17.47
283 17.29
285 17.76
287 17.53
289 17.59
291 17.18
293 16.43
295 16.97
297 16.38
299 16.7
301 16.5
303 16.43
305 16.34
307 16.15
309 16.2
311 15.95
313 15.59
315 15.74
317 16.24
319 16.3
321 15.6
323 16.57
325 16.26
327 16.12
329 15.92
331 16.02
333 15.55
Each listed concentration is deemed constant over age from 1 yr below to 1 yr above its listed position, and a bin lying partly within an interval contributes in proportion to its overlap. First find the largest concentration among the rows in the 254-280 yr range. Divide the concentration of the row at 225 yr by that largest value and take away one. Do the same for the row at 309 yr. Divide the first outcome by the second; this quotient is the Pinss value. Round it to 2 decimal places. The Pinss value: 0.34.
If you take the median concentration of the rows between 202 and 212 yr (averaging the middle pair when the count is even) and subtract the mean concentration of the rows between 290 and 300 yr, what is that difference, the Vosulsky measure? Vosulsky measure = -3.5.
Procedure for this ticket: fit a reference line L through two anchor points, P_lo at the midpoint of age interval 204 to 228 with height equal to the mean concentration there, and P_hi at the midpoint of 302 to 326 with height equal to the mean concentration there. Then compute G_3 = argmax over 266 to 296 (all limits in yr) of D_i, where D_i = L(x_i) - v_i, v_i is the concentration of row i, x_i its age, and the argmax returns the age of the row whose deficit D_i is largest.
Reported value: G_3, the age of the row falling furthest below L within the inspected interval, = 293 yr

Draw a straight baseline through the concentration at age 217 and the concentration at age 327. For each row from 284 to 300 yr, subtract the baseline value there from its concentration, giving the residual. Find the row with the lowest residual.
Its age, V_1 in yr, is 297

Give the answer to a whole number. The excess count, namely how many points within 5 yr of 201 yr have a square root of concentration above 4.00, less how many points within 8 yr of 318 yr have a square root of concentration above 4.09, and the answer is 0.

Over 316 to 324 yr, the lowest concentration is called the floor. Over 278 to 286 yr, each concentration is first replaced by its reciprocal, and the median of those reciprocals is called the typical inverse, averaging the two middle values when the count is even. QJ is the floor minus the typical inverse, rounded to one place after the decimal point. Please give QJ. 15.5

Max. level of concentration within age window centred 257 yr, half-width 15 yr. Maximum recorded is 17.54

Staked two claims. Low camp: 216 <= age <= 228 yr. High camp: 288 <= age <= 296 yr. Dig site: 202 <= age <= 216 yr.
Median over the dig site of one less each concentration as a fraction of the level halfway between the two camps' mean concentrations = 0.19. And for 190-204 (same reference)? 0.33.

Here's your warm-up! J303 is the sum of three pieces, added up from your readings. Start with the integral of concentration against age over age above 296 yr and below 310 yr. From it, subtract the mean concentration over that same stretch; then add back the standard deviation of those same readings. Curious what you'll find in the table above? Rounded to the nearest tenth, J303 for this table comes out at 213.2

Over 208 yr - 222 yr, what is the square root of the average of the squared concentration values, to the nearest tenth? 15.4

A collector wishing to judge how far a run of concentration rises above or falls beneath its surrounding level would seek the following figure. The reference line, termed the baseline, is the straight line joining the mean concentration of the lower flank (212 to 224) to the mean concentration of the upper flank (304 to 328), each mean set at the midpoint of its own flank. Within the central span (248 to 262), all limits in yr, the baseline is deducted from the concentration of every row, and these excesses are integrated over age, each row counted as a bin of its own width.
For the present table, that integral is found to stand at 11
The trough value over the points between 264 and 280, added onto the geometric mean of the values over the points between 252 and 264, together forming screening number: 34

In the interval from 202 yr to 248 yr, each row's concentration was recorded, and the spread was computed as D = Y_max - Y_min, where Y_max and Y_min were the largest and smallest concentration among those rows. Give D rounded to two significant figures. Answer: 4.8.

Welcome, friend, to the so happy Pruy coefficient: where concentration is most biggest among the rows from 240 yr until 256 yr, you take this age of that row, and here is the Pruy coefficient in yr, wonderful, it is 255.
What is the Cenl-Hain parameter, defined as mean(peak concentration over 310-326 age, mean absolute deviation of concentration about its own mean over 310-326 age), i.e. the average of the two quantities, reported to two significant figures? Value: 8.4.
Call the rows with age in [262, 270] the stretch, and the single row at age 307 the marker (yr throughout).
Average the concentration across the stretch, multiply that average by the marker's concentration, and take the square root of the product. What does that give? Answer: 16.7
